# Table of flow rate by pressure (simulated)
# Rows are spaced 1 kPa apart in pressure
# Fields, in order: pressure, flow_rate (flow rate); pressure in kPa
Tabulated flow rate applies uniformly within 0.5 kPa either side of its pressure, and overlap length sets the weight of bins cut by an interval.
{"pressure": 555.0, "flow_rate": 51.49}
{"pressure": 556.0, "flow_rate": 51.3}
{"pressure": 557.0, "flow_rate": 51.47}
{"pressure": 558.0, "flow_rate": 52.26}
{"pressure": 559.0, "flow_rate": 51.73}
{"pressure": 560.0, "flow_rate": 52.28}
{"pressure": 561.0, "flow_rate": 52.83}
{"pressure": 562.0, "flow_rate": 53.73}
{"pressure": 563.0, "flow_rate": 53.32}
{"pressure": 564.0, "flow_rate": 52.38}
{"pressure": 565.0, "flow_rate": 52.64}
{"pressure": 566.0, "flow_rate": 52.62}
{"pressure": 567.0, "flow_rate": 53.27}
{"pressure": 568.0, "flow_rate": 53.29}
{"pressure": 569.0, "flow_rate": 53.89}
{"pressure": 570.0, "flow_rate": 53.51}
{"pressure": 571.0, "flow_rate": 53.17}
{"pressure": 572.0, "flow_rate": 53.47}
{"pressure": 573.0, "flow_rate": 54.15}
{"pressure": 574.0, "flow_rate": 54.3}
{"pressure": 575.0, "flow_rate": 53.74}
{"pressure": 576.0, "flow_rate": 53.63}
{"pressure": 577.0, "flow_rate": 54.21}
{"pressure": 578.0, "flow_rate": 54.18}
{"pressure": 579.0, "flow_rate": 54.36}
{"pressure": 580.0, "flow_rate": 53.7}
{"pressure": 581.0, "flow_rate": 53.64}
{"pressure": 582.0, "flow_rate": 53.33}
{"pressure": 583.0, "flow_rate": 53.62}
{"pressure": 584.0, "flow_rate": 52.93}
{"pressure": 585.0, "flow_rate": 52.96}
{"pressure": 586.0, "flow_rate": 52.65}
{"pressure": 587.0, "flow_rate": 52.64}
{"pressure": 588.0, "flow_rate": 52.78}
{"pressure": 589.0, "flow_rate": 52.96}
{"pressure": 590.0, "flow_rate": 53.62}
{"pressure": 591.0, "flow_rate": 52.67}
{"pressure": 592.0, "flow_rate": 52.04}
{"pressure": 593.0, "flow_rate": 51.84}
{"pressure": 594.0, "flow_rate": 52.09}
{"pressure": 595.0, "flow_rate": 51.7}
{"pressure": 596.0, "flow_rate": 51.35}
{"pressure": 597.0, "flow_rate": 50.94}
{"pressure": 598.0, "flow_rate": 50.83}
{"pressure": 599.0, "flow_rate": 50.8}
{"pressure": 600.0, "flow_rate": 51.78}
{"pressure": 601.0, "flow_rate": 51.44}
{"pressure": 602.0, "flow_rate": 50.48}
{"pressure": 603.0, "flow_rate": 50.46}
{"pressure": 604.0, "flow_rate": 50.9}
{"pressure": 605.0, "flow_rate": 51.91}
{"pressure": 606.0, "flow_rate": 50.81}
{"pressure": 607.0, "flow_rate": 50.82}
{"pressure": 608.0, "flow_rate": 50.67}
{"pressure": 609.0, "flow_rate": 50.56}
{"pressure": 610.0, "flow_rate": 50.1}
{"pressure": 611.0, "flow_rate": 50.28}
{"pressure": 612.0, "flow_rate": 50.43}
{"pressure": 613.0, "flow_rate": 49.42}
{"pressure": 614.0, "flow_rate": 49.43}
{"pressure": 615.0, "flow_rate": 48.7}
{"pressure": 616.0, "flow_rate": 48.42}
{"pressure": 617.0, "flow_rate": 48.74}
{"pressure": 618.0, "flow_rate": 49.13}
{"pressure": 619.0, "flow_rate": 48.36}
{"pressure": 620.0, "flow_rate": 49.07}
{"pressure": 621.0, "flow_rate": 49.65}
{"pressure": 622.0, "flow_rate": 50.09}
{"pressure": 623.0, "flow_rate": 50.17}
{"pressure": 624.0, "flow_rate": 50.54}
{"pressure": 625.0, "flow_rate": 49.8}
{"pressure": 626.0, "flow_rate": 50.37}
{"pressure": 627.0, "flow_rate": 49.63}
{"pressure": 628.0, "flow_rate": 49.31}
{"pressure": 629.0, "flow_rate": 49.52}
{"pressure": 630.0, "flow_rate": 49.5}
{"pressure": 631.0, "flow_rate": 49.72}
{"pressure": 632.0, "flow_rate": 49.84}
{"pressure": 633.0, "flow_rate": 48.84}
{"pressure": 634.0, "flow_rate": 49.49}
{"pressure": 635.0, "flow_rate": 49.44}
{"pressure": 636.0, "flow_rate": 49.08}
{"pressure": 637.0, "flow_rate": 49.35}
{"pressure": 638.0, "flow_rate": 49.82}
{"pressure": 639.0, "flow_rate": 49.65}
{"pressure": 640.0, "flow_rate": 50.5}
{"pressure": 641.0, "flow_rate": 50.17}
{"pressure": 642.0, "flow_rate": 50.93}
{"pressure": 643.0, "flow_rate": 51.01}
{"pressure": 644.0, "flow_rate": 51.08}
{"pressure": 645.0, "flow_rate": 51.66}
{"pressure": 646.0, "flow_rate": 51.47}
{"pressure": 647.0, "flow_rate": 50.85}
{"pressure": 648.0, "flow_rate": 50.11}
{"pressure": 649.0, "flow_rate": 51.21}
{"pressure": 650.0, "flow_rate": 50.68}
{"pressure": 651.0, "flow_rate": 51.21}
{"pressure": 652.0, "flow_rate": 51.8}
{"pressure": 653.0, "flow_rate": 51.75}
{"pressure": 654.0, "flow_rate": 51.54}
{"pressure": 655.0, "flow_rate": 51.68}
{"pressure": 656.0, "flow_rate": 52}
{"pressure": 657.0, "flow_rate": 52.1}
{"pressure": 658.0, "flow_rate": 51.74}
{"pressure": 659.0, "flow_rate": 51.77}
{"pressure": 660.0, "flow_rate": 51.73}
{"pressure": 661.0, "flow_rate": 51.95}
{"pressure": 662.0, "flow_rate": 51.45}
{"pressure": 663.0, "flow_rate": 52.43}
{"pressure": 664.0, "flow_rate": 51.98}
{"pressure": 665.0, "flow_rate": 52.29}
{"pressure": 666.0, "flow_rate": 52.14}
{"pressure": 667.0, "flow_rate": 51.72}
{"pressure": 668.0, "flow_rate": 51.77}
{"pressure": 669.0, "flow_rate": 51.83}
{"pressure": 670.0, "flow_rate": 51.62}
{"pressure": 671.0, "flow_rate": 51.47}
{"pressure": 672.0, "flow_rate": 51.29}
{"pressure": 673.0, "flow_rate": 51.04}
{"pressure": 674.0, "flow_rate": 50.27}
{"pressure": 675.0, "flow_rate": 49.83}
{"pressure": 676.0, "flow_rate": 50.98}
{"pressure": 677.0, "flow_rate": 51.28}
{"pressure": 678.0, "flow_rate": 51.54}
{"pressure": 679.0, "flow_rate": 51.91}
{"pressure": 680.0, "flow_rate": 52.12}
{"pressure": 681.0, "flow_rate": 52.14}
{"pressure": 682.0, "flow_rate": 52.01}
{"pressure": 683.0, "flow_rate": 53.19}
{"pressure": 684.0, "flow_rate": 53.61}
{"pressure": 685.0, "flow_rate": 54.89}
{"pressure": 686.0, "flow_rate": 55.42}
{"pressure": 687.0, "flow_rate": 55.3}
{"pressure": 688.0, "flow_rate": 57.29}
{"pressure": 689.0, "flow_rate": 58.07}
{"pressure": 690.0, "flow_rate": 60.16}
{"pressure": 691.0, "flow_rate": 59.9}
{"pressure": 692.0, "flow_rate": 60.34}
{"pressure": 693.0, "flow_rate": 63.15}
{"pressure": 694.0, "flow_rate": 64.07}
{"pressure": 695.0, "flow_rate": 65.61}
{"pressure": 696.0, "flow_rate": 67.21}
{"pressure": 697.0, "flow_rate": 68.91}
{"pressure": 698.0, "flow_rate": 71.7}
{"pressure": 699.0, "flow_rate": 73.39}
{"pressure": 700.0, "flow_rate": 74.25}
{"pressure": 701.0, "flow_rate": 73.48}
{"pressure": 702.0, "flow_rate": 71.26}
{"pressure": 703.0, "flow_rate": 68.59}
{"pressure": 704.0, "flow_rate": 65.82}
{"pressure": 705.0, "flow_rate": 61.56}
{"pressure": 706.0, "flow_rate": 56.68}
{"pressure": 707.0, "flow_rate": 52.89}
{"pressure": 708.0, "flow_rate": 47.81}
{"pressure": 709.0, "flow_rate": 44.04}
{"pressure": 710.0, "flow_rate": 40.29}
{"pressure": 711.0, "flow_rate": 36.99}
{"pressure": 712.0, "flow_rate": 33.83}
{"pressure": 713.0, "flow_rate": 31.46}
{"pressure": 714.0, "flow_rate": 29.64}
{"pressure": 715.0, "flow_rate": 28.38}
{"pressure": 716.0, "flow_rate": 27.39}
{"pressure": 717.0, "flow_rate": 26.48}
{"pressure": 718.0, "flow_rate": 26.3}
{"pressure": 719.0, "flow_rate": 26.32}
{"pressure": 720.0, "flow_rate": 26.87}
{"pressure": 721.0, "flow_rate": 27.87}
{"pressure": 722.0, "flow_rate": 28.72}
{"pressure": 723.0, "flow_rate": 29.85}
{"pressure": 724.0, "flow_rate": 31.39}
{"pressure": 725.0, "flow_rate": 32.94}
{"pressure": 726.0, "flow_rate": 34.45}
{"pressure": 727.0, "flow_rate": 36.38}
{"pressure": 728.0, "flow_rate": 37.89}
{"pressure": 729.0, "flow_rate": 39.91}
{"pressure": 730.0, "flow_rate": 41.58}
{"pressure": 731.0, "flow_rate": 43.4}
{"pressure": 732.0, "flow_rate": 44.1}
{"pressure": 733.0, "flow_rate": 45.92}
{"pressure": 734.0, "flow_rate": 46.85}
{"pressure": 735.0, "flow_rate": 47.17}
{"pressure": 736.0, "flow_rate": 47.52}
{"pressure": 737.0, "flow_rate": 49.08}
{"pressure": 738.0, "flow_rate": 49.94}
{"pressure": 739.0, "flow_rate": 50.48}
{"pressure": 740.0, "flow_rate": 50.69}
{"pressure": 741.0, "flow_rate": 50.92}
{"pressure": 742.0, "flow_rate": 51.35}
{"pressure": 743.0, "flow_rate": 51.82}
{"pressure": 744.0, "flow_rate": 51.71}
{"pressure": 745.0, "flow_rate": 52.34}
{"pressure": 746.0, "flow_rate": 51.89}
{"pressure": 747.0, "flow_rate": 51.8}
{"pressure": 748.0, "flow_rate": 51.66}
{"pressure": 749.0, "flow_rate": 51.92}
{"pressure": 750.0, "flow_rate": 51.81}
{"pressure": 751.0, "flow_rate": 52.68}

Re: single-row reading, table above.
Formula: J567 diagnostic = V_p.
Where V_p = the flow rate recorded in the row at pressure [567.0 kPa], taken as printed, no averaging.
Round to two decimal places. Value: 53.27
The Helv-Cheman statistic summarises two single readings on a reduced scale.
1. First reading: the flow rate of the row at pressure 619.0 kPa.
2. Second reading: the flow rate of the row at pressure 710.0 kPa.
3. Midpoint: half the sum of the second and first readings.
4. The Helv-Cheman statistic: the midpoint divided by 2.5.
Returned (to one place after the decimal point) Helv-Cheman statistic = 17.7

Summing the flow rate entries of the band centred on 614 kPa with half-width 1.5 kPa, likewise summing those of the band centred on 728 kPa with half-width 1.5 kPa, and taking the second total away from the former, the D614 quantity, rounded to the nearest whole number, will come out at 33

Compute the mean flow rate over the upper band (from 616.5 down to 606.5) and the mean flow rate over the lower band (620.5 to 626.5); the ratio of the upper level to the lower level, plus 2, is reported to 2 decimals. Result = 3.00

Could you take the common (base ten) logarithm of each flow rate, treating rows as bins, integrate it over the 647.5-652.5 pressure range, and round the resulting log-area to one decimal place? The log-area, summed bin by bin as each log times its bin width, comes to 8.5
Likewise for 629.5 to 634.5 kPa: 8.5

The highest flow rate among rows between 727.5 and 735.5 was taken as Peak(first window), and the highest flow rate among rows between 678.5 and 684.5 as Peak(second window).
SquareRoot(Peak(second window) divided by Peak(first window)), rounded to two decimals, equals 1.07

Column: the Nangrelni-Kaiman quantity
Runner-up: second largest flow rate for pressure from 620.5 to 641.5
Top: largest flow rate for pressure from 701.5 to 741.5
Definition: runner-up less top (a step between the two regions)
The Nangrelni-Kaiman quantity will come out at -21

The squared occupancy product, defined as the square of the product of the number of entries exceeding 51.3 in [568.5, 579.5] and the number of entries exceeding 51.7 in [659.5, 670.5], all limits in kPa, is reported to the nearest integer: 9801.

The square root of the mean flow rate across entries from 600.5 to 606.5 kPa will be 7.14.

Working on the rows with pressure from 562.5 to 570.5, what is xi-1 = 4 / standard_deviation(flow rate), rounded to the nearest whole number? 8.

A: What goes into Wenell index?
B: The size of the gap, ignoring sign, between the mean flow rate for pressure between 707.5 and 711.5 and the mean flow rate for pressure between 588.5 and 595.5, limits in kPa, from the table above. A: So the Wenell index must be 10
